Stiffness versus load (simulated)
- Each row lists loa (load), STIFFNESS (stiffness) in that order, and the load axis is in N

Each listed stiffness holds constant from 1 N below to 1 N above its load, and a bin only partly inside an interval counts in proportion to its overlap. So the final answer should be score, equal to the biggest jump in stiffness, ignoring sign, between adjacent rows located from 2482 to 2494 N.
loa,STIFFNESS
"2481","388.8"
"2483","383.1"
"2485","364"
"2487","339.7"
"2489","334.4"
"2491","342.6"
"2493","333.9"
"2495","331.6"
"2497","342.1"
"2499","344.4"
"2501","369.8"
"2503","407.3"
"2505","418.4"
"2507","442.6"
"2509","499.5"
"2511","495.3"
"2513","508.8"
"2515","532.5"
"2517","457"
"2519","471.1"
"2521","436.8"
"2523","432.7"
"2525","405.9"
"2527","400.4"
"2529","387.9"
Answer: 24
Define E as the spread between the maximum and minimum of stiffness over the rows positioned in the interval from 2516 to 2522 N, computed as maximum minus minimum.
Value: 34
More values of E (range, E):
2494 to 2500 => 13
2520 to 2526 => 31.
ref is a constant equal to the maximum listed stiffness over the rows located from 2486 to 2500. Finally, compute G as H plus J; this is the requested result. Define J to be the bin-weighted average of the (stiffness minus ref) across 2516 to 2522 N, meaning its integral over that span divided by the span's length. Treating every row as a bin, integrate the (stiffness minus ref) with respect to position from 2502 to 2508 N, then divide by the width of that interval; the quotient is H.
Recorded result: 189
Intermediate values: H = 78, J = 111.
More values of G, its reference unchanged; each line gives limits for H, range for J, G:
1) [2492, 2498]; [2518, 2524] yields 94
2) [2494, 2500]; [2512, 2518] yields 150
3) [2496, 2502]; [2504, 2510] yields 117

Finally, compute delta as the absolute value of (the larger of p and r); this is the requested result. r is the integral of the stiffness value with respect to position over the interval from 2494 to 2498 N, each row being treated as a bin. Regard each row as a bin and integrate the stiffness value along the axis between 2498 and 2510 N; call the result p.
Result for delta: 4964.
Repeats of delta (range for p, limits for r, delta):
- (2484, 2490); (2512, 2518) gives 2997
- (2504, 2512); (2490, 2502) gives 4129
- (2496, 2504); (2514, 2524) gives 4660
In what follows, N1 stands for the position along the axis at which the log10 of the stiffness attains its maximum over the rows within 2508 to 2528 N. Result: 2515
